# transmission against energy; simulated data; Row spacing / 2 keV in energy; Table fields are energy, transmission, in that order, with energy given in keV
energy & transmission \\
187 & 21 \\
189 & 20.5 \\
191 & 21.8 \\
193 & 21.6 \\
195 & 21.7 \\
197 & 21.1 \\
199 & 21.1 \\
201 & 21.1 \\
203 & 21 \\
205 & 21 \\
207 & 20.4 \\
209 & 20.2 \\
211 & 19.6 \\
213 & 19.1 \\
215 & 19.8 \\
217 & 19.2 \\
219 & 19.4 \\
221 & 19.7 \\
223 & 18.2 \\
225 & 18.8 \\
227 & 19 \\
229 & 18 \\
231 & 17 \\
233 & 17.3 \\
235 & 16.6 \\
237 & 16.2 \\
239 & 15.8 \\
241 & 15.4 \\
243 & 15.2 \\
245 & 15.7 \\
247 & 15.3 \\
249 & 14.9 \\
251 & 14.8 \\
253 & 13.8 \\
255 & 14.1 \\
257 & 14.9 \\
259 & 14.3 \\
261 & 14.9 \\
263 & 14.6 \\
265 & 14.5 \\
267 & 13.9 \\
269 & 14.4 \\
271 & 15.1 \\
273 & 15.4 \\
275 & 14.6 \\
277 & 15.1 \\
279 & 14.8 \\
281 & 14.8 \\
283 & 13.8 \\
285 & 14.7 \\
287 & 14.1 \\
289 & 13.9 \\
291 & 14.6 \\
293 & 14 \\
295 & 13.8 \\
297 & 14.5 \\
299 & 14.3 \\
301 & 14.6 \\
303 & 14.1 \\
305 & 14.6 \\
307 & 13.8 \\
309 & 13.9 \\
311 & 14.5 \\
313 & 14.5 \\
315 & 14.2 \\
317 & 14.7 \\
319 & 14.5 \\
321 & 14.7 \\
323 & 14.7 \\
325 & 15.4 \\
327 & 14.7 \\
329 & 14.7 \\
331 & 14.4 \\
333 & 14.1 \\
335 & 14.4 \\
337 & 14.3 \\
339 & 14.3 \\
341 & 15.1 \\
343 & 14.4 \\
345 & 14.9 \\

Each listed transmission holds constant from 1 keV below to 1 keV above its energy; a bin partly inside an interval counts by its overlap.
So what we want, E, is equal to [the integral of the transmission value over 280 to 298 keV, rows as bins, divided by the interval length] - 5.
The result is 9.2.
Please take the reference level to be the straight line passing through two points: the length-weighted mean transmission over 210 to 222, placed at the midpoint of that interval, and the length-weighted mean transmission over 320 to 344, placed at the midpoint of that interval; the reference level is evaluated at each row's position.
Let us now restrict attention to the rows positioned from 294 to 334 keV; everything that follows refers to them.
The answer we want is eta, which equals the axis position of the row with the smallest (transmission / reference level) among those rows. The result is 295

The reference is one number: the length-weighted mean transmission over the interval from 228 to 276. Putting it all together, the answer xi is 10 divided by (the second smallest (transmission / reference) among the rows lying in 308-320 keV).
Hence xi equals 10.8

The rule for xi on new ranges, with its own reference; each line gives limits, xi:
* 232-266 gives 10.8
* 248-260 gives 10.8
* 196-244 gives 9.9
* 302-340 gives 11.0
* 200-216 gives 7.8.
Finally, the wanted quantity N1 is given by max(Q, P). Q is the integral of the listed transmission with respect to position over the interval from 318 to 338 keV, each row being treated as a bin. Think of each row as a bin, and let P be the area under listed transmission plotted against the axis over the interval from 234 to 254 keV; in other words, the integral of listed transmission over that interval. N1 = 307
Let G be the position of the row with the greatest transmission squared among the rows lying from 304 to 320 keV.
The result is 317 keV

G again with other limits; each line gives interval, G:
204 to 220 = 205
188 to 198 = 191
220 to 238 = 221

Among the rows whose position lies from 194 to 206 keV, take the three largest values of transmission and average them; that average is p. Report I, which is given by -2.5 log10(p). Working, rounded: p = 21.3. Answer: -3.32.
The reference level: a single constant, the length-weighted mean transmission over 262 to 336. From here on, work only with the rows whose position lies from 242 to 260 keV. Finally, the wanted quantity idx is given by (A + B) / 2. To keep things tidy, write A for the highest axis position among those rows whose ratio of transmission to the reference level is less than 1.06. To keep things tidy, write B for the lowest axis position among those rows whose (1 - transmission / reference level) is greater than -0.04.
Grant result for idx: 254 keV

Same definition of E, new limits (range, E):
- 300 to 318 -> 9.3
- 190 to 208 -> 16.2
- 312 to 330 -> 9.7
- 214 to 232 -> 13.8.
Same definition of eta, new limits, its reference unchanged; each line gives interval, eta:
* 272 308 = 283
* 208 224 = 223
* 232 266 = 253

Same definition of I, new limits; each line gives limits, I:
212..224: -3.23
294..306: -2.91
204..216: -3.28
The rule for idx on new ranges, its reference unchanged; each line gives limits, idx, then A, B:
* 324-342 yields 334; 341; 327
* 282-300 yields 291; 299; 283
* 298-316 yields 307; 315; 299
